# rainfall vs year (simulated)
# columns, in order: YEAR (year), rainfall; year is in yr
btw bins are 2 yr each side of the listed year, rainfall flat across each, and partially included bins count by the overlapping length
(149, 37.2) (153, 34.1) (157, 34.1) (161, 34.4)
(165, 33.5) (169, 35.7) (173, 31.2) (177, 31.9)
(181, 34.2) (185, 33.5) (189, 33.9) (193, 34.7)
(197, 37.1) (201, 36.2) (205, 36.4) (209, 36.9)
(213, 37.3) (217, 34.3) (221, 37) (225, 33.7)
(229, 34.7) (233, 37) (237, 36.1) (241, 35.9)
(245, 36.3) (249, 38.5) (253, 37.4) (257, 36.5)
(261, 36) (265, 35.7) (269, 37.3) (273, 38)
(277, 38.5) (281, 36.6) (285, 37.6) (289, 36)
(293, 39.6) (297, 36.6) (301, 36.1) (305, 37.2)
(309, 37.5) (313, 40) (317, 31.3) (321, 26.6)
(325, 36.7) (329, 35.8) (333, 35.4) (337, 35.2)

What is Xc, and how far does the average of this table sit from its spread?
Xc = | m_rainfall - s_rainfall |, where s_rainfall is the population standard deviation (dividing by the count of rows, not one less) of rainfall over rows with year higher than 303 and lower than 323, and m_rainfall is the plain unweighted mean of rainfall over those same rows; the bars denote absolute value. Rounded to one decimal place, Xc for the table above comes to 29.6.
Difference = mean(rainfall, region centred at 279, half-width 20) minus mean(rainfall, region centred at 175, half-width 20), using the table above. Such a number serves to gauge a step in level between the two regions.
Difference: 3.5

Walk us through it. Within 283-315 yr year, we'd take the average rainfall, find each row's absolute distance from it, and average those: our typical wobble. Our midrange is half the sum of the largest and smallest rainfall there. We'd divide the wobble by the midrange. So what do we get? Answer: 0.029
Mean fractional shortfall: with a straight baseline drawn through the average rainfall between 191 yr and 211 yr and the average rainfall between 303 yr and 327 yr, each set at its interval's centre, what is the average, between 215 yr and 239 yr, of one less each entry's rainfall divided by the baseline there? 0.01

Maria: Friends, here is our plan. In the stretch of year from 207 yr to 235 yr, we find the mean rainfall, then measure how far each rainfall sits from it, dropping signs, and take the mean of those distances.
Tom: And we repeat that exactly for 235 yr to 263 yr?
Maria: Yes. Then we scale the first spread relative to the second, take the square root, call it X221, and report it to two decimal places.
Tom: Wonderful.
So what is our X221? 1.37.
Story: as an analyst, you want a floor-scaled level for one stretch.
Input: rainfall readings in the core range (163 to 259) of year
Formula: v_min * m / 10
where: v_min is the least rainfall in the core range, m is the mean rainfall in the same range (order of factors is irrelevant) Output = 110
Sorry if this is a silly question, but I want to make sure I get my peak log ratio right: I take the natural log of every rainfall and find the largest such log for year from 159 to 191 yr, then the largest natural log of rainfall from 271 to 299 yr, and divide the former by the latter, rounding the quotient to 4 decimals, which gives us 0.9718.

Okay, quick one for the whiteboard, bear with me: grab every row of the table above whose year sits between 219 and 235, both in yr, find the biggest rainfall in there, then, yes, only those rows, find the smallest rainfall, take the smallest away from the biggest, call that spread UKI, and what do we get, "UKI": 3.3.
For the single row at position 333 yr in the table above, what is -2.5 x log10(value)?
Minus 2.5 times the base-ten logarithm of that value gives -3.87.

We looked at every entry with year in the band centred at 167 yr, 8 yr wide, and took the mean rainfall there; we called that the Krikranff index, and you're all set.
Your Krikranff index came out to 34.6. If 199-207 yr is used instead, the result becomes 36.3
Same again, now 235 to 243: 36.0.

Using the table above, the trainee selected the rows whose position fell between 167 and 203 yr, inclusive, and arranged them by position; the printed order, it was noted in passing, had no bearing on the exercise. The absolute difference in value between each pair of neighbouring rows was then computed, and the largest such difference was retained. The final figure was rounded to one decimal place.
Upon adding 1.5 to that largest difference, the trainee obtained 6.0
